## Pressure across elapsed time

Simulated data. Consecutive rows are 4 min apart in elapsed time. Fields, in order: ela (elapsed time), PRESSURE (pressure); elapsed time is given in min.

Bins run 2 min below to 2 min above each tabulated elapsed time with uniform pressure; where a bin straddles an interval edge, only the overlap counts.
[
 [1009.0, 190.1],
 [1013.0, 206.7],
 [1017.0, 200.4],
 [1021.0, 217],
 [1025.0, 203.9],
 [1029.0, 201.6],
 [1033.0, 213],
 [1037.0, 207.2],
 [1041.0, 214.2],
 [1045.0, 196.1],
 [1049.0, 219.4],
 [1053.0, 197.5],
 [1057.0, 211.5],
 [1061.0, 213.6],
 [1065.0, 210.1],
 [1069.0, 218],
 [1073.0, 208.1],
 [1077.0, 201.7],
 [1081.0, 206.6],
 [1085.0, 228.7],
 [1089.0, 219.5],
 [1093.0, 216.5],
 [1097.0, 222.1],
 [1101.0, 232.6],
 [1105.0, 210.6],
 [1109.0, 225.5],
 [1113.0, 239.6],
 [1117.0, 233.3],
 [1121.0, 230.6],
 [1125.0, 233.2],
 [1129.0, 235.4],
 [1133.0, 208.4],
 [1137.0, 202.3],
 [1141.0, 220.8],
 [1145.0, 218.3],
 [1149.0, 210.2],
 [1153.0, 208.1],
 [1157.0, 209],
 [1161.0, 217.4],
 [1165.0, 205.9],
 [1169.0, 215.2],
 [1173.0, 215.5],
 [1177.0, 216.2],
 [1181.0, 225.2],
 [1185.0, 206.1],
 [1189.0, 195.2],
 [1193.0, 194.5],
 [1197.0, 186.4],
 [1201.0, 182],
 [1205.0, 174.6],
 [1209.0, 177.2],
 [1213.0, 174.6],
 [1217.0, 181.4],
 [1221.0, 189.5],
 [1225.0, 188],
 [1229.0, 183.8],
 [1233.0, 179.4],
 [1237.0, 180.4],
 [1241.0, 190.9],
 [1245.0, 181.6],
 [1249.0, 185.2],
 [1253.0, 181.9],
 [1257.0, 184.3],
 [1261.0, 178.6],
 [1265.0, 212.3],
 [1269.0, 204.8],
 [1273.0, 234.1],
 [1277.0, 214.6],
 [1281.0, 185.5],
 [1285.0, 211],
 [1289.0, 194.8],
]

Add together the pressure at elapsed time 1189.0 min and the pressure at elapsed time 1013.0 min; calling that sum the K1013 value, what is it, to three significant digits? 402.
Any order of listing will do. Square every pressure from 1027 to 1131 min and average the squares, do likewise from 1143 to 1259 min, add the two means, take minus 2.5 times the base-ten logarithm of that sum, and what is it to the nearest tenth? -12.3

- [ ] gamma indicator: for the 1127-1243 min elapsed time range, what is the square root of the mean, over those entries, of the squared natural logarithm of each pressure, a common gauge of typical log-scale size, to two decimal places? 5.29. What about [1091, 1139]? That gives 5.41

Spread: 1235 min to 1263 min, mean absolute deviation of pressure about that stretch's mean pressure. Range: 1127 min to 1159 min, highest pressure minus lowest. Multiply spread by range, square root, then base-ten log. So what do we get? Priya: 1.00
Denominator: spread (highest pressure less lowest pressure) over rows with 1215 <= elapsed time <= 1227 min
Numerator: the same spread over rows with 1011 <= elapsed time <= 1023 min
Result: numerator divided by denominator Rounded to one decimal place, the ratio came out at 2.0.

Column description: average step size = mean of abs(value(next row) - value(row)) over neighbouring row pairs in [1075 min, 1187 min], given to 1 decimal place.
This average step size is 9.0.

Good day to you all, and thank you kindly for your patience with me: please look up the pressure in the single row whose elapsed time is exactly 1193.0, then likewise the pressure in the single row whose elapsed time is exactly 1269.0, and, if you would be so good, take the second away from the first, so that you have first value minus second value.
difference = -10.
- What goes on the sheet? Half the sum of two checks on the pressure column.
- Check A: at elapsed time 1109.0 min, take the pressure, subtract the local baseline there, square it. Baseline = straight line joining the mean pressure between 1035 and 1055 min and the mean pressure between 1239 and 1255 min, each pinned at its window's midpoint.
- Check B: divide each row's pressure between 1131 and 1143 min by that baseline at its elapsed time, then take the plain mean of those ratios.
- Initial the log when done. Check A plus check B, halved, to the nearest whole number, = 328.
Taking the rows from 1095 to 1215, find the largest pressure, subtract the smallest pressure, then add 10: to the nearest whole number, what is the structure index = 75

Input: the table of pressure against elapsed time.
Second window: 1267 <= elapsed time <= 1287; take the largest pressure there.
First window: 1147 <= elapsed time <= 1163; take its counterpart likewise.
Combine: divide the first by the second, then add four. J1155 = 4.93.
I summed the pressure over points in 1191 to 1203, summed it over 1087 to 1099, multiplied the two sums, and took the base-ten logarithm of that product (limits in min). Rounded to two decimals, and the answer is 5.57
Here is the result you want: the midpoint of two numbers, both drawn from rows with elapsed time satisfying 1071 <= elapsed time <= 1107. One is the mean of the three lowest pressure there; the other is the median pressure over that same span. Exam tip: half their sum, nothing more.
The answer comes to 211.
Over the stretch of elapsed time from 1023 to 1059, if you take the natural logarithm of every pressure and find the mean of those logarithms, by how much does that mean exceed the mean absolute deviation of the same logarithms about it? 5.30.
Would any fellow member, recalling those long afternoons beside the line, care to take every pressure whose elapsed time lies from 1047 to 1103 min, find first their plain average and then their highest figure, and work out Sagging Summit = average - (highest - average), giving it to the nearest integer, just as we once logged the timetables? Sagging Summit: 197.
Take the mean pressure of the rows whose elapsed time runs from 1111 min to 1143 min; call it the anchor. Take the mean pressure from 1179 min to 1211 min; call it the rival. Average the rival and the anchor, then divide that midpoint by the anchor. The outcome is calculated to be 0.927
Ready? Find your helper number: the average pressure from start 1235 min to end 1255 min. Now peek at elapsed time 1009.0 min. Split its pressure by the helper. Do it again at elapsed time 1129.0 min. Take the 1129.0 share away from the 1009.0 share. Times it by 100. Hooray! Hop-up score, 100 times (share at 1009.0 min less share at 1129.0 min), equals -25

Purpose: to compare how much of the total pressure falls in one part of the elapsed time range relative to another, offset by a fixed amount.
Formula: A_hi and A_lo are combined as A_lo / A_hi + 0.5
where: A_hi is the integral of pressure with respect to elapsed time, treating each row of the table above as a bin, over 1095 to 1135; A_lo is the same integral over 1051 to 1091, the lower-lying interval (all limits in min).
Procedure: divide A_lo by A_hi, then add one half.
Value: 1.43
